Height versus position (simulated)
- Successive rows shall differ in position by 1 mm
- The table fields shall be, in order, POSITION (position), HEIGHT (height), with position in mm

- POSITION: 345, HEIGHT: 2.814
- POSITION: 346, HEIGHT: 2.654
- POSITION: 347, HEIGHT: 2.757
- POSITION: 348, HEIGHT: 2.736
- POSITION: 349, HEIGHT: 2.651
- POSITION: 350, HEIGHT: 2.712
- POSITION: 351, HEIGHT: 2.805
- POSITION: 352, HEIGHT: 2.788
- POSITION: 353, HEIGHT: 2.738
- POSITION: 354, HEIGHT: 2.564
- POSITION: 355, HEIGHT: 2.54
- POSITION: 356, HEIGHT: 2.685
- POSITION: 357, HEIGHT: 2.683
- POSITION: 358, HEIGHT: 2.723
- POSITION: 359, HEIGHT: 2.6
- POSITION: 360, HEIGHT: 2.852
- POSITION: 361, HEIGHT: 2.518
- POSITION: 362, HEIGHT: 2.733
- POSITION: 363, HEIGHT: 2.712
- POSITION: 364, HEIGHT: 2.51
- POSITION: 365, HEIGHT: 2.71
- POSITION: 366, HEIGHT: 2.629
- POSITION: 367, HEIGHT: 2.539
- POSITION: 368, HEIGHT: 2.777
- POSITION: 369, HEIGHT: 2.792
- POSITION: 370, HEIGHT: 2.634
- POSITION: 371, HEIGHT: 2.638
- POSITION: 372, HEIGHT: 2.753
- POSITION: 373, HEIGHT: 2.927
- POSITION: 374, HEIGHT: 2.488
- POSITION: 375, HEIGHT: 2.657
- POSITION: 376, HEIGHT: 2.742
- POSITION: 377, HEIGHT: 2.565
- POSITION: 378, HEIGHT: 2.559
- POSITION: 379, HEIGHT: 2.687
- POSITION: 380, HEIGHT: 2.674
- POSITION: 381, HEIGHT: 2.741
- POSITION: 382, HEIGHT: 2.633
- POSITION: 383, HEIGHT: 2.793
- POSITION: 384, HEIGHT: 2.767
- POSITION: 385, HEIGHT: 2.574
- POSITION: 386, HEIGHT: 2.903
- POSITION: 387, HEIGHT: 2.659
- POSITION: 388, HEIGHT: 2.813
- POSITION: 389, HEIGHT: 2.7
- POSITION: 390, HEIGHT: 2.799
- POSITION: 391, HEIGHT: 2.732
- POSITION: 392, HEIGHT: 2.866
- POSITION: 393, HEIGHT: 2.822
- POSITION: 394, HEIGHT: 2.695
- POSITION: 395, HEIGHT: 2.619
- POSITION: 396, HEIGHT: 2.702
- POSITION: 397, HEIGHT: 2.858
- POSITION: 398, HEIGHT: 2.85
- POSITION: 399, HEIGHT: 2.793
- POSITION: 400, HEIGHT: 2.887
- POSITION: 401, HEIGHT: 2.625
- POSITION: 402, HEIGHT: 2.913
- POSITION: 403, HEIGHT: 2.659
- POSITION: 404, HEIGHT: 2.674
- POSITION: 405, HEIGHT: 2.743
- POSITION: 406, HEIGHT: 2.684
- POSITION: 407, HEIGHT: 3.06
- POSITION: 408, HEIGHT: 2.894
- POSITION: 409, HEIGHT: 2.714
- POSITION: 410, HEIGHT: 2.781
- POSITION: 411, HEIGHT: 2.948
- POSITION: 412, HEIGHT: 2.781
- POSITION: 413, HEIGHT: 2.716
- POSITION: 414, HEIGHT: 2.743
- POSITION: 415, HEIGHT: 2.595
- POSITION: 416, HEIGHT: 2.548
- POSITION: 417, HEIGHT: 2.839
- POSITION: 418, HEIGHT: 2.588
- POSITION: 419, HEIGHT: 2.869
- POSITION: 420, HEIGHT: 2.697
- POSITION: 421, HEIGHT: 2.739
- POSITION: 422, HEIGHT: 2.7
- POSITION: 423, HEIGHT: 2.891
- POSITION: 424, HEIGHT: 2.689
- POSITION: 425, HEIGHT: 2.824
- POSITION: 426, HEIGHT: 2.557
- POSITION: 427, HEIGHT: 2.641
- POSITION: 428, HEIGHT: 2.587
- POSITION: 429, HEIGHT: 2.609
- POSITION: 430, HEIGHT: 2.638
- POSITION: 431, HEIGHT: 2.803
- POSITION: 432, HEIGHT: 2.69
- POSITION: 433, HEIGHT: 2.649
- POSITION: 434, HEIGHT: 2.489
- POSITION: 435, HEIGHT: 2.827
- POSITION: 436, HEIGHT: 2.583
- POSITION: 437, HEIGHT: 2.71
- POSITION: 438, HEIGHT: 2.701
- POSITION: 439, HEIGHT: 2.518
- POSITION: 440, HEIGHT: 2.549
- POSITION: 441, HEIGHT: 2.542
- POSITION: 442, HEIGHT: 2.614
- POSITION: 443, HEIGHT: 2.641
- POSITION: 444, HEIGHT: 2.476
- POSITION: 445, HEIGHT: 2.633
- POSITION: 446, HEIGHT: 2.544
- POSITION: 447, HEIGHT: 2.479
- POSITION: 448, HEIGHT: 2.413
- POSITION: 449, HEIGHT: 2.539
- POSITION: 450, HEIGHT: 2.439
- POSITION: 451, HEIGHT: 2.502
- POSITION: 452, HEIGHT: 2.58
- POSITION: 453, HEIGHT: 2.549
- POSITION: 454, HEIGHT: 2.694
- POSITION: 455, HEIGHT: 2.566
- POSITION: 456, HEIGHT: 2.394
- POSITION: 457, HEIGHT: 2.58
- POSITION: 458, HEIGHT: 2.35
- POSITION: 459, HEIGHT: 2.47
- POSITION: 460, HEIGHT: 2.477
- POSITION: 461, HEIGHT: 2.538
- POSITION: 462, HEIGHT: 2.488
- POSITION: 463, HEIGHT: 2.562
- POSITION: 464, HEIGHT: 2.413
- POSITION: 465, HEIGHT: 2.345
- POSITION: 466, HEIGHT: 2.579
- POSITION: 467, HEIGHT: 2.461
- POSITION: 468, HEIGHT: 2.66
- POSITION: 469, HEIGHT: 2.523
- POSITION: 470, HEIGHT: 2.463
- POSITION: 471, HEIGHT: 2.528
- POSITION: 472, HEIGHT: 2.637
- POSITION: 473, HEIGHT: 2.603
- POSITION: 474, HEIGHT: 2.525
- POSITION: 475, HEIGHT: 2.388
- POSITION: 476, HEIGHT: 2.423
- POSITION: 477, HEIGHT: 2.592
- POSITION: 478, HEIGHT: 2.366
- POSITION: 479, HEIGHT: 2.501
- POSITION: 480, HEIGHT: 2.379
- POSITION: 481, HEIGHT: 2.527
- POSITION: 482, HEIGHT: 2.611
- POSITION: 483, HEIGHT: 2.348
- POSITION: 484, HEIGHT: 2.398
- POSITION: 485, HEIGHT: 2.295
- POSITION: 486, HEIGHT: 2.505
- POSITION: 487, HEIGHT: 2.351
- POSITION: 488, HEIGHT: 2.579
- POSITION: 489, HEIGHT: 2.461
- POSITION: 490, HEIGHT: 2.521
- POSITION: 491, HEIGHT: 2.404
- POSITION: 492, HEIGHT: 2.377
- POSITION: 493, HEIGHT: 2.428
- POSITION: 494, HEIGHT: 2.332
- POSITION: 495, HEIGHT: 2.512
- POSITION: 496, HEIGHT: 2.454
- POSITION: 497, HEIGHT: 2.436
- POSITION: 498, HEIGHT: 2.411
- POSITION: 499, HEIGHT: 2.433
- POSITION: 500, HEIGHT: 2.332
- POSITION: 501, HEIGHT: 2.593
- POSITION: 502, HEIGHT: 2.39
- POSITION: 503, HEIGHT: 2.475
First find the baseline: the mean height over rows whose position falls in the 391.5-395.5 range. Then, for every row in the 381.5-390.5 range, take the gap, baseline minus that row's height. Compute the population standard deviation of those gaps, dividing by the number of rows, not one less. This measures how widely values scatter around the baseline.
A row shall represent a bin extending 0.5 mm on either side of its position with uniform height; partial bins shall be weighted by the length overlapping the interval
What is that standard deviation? 0.098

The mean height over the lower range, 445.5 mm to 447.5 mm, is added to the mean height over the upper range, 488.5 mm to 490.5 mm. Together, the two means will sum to 5.00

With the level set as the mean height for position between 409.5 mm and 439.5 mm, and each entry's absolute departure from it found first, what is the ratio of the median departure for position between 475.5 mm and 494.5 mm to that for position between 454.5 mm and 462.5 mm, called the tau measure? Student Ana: 1.28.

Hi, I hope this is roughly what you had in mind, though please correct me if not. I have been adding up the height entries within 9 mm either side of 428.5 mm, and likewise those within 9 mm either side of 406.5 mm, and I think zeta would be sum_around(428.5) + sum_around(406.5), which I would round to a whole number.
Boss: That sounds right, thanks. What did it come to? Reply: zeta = 98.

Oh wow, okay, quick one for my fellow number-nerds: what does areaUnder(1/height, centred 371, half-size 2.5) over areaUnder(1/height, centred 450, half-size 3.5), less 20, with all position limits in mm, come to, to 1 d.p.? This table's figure -19.3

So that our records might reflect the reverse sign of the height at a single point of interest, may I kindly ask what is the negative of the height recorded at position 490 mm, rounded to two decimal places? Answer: -2.52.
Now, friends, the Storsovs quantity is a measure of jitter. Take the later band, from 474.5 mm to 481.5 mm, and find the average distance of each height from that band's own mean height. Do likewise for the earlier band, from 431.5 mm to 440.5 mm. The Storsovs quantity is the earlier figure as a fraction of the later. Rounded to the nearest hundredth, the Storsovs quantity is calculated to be 1.21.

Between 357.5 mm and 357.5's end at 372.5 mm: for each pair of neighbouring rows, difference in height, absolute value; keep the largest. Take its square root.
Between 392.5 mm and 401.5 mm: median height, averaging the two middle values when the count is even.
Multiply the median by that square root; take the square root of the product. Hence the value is 1.27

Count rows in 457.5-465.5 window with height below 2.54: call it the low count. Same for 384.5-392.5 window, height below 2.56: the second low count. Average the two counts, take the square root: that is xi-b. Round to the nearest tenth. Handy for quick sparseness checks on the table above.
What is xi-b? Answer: 1.9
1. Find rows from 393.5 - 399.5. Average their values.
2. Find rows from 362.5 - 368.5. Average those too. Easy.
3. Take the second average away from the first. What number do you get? 0.11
